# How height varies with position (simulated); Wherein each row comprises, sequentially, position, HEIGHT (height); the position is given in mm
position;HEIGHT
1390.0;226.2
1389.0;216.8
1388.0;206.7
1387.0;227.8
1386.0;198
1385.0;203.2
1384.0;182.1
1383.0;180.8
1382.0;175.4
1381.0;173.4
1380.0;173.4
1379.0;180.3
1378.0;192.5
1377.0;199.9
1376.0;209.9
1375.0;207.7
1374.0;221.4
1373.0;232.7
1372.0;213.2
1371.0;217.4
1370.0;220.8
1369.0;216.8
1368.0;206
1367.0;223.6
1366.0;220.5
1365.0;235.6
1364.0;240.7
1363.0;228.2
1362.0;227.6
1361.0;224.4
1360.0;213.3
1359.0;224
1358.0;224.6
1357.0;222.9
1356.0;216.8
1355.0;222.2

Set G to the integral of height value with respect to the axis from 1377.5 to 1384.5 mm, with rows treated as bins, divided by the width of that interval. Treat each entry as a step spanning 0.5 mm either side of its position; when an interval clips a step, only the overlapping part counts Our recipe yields 180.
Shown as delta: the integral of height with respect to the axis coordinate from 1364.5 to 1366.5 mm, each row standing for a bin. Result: 456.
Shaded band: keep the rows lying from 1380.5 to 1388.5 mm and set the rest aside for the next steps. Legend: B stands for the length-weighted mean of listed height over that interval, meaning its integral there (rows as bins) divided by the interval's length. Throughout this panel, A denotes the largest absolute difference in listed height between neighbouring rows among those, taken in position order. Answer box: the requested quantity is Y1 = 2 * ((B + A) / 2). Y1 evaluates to 223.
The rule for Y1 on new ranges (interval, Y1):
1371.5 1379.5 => 227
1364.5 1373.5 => 240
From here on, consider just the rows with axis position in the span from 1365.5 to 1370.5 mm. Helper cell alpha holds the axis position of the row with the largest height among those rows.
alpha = 1367.0 mm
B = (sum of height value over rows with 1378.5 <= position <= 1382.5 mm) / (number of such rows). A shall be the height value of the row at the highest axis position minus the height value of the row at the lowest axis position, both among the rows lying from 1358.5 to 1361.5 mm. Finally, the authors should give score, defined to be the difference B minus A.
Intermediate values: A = 0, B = 176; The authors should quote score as 175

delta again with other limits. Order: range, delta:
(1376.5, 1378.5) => 392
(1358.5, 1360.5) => 437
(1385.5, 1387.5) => 426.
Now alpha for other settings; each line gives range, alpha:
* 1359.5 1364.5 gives 1364.0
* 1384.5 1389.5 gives 1387.0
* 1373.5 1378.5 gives 1374.0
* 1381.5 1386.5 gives 1385.0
